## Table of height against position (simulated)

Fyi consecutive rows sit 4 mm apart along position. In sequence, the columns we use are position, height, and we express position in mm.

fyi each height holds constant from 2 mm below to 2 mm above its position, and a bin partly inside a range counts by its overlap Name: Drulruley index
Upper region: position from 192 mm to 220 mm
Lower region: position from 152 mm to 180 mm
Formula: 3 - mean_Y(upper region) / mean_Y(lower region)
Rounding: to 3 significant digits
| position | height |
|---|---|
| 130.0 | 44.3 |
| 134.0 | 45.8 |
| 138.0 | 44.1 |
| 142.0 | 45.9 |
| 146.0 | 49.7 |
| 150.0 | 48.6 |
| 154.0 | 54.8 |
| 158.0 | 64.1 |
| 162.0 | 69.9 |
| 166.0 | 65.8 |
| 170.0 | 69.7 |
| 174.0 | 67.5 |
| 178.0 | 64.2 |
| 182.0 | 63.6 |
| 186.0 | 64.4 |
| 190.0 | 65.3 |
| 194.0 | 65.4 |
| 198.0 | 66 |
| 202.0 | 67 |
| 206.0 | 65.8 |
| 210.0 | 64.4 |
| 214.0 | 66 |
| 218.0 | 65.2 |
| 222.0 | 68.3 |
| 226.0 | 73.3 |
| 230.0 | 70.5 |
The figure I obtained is 1.99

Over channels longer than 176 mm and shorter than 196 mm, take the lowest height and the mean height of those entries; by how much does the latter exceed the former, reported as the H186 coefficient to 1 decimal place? 1.0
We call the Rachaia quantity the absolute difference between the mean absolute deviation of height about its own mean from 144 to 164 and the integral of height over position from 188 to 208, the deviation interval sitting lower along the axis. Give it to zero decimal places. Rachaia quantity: 1310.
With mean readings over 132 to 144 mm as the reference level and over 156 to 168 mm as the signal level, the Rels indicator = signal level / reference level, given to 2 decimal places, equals 1.47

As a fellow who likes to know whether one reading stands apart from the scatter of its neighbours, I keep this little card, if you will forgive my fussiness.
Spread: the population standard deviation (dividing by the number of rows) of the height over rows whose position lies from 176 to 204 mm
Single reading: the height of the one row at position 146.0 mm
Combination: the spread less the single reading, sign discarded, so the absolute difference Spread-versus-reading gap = 48.6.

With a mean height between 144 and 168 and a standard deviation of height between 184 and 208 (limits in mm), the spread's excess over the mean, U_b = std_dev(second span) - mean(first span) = -58.0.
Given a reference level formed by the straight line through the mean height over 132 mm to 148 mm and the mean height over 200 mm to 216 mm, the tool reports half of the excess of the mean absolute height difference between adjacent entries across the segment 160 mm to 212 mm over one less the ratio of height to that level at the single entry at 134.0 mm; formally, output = 0.85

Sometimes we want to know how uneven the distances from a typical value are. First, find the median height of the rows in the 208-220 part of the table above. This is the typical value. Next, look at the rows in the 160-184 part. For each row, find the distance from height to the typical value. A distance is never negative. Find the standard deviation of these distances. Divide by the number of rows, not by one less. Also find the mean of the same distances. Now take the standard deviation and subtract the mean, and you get -0.8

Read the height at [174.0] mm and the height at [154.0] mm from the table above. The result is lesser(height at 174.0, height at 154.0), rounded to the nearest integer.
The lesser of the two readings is 55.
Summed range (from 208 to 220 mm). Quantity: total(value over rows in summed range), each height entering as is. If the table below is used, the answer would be 196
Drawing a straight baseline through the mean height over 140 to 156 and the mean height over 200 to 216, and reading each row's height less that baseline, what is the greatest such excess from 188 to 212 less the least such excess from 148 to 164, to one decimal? 6.0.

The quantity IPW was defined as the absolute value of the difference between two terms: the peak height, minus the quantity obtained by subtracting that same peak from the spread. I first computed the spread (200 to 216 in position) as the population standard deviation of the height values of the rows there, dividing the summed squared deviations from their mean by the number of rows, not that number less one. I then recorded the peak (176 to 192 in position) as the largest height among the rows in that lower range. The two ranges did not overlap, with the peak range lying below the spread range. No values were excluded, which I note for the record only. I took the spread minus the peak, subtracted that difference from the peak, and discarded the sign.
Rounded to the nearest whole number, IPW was 130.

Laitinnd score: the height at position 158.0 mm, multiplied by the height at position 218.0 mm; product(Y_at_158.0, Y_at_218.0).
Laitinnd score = 4179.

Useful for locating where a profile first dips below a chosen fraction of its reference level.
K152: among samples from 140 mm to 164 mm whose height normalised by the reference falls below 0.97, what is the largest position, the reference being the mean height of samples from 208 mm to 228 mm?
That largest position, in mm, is 158.0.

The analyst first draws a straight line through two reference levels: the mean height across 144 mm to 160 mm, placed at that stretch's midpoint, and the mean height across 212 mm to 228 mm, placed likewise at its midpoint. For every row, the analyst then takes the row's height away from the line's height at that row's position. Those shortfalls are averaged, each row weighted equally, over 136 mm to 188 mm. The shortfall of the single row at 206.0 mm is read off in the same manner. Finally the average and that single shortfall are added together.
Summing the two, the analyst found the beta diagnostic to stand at -3.5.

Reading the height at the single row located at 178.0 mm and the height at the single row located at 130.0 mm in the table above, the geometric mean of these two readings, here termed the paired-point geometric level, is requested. 53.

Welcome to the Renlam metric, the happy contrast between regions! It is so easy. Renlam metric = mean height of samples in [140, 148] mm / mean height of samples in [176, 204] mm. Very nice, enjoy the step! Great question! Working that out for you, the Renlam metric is 0.73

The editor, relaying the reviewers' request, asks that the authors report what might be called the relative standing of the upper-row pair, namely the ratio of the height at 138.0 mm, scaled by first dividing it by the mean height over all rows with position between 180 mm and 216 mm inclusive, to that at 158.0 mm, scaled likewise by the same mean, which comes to 0.69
